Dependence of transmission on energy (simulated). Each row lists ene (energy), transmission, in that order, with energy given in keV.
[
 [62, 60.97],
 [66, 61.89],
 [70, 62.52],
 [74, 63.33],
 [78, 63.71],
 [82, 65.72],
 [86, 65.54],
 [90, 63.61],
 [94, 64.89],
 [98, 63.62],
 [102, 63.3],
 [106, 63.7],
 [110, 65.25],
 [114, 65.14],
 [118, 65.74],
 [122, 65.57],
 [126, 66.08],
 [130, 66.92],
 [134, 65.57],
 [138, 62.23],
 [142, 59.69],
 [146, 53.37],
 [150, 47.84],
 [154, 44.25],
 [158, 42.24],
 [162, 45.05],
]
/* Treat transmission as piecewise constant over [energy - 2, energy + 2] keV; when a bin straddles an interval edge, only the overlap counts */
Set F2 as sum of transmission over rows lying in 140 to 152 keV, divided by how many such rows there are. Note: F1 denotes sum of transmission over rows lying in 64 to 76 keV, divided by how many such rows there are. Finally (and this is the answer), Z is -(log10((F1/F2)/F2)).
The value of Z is 1.66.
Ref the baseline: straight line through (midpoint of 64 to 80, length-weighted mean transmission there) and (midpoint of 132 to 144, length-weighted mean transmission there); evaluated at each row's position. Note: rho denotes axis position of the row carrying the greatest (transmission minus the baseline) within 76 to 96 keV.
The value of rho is 82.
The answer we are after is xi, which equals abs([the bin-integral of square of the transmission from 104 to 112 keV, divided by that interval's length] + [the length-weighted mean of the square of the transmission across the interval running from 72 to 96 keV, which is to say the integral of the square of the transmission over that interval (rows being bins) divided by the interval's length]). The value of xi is 8314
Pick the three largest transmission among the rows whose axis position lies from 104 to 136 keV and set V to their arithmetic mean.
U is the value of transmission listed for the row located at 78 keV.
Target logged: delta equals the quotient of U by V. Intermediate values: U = 63.71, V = 66.2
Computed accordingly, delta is 0.96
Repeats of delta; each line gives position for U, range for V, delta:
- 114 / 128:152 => 1.00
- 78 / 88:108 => 0.99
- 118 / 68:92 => 1.01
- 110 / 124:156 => 0.99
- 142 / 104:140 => 0.90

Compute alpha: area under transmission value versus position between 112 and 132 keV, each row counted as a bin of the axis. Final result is 1318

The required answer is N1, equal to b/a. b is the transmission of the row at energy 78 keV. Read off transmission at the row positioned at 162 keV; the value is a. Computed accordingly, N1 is 1.41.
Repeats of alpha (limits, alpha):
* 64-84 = 1269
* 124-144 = 1282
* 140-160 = 990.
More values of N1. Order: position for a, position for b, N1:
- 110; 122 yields 1.00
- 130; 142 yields 0.89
